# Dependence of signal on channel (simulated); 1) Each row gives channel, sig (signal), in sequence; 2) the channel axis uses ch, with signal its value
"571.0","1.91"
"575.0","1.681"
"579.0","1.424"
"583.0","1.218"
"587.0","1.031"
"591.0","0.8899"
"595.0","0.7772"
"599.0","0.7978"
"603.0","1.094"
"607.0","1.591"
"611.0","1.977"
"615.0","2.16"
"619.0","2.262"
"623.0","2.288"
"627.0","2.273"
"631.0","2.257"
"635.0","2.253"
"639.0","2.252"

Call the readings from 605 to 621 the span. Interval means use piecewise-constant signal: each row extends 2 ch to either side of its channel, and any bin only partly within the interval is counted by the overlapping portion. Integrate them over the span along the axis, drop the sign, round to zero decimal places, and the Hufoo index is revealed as 32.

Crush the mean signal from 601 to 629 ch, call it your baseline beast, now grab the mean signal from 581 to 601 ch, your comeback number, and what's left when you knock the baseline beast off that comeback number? -1.0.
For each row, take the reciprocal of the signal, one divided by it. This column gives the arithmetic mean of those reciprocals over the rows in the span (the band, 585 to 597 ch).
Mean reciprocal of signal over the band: 1.1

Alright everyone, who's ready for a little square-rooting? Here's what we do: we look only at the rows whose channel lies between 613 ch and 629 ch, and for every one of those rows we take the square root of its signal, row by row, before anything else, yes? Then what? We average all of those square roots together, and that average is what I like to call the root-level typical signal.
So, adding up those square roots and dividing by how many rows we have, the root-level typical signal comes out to 1.50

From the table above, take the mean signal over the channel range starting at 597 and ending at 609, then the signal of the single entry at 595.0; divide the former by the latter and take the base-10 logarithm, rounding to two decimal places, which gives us 0.17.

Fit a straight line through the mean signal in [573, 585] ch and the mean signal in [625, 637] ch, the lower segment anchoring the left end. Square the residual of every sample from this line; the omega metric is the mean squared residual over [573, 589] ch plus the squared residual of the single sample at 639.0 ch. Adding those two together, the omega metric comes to 0.13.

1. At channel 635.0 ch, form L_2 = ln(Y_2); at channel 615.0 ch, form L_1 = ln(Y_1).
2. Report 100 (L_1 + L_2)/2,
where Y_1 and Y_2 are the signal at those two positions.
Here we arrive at 79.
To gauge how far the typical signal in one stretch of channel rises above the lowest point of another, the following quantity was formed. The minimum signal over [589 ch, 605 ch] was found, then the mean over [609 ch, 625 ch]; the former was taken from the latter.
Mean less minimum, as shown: 1.4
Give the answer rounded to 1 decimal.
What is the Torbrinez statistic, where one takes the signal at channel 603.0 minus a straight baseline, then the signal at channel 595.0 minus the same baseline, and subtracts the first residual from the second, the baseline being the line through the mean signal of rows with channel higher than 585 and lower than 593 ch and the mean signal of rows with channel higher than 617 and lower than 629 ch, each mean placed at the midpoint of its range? 0.0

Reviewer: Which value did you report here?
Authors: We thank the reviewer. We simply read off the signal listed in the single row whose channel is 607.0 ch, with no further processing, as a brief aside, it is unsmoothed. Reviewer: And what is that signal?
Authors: 1.591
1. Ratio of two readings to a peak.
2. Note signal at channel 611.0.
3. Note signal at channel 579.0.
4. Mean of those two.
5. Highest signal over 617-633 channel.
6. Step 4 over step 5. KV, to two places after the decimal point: 0.74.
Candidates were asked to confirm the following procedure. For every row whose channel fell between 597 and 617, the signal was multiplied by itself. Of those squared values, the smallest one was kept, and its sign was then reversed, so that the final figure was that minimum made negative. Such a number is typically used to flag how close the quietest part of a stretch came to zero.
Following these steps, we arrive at -0.64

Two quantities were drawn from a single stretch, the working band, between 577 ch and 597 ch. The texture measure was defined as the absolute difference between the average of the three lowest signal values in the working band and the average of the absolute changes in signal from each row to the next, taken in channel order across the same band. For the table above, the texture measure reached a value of 0.74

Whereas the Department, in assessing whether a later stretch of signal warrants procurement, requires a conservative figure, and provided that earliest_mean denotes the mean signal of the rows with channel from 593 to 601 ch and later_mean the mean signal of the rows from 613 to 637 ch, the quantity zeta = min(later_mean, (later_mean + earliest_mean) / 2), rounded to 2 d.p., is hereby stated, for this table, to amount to 1.52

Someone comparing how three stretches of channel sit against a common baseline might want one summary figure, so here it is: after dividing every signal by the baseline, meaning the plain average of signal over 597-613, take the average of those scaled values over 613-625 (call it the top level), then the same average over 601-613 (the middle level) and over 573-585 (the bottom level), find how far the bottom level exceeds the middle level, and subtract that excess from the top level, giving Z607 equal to 1.72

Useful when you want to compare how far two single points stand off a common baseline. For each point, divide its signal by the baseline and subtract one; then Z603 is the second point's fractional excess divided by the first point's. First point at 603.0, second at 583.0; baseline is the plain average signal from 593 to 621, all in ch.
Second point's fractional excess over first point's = 0.7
